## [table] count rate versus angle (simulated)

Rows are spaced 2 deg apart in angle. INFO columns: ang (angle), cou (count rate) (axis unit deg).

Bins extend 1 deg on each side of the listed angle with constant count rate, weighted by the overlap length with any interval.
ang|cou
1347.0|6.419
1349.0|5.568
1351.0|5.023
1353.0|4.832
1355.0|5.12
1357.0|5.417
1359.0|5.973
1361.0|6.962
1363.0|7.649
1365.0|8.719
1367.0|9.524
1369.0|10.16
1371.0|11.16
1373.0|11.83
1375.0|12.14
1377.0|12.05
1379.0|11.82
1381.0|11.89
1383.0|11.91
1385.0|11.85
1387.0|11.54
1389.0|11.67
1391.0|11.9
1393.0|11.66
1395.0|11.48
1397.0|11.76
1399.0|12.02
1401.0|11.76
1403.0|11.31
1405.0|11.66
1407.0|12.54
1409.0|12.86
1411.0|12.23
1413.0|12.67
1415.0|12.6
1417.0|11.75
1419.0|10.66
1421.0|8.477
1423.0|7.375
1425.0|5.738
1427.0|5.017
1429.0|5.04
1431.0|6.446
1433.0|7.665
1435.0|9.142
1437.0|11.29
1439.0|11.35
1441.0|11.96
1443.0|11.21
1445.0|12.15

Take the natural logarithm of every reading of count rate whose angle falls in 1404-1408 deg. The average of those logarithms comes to 2.49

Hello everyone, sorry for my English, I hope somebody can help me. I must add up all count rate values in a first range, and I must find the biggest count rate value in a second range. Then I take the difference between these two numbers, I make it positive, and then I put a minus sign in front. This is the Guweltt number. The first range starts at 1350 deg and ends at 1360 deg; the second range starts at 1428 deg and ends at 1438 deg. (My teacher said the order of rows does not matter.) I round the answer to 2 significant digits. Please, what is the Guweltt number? -15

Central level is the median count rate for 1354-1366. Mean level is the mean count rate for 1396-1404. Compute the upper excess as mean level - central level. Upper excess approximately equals 5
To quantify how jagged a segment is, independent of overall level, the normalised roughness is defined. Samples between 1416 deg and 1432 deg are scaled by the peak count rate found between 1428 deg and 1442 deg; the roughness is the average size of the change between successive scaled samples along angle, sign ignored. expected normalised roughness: 0.097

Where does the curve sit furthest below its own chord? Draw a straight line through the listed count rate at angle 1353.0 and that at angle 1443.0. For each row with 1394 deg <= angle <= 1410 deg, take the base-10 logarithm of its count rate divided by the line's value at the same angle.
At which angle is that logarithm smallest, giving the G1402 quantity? 1403.0 deg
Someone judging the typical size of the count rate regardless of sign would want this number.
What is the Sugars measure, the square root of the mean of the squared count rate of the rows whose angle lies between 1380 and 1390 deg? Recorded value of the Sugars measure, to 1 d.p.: 11.8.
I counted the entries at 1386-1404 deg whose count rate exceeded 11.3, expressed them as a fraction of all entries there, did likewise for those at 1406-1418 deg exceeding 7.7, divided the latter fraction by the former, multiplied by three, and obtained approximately 3.0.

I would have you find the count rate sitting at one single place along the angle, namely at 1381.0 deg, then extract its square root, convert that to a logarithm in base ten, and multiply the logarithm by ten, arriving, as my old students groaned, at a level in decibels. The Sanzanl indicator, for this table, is 5.4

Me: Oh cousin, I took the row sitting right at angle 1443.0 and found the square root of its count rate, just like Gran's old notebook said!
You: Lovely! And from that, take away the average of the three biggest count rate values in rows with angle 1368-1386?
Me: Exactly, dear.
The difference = -8.7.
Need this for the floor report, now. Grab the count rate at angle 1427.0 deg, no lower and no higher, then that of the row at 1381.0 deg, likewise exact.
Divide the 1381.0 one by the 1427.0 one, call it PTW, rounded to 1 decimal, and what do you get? 2.4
